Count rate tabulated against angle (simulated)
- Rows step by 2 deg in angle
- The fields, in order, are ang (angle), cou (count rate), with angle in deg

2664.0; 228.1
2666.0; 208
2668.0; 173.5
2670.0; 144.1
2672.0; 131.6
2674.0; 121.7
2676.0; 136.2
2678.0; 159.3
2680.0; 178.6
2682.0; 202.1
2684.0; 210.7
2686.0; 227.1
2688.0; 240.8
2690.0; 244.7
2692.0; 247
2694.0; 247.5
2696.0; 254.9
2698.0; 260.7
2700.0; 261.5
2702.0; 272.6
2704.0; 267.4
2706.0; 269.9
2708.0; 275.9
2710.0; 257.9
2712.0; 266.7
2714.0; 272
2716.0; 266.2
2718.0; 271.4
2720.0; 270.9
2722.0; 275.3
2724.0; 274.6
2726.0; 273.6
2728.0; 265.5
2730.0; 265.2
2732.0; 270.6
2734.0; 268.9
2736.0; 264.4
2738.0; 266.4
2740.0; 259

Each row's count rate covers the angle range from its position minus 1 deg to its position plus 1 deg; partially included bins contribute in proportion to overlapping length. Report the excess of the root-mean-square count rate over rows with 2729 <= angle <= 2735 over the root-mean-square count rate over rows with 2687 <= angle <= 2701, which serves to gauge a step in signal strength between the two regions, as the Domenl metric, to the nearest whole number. 17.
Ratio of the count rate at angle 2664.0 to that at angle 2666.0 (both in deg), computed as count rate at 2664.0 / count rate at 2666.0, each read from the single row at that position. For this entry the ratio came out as 1.10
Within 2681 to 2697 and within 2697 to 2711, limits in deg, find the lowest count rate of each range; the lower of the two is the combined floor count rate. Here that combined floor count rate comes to 202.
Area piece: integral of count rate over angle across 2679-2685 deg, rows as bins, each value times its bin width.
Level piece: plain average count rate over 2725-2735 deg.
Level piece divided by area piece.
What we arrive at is 0.23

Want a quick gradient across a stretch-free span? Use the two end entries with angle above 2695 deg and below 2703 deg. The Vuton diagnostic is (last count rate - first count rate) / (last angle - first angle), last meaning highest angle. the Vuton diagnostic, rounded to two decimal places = 2.95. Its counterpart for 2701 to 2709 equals 0.55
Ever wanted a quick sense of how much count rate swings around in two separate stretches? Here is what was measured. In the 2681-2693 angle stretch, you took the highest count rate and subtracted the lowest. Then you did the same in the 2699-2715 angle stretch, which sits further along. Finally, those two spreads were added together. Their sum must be 63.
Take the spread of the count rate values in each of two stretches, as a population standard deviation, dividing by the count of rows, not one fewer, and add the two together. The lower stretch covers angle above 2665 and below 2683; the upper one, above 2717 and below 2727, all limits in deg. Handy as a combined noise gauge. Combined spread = 31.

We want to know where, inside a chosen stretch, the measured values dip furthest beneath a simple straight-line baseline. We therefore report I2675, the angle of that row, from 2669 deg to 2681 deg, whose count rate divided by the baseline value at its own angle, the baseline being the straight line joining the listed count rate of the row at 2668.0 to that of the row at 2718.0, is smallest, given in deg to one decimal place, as 2674.0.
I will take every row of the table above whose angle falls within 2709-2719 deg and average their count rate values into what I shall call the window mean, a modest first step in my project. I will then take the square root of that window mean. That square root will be 16.3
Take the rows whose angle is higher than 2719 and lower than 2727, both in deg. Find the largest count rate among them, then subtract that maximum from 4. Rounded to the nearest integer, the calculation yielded -271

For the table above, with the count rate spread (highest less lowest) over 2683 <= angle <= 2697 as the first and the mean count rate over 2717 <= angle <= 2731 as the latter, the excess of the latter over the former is 227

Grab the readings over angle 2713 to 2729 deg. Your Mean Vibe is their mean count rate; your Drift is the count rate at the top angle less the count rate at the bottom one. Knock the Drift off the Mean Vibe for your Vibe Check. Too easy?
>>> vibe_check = 278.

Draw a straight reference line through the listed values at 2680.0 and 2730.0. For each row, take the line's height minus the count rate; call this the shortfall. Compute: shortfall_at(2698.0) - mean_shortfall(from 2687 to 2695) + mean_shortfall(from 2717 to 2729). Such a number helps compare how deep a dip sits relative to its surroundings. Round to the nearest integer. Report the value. -22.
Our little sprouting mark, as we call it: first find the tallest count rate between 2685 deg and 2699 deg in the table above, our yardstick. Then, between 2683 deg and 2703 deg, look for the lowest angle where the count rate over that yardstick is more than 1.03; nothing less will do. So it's 2702.0 deg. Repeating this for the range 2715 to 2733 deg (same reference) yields 2718.0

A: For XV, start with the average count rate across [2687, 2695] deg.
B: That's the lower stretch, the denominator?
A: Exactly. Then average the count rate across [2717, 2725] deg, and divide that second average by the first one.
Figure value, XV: 1.1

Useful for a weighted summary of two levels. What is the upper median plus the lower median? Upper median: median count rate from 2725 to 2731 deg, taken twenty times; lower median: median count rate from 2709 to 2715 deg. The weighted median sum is 5577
